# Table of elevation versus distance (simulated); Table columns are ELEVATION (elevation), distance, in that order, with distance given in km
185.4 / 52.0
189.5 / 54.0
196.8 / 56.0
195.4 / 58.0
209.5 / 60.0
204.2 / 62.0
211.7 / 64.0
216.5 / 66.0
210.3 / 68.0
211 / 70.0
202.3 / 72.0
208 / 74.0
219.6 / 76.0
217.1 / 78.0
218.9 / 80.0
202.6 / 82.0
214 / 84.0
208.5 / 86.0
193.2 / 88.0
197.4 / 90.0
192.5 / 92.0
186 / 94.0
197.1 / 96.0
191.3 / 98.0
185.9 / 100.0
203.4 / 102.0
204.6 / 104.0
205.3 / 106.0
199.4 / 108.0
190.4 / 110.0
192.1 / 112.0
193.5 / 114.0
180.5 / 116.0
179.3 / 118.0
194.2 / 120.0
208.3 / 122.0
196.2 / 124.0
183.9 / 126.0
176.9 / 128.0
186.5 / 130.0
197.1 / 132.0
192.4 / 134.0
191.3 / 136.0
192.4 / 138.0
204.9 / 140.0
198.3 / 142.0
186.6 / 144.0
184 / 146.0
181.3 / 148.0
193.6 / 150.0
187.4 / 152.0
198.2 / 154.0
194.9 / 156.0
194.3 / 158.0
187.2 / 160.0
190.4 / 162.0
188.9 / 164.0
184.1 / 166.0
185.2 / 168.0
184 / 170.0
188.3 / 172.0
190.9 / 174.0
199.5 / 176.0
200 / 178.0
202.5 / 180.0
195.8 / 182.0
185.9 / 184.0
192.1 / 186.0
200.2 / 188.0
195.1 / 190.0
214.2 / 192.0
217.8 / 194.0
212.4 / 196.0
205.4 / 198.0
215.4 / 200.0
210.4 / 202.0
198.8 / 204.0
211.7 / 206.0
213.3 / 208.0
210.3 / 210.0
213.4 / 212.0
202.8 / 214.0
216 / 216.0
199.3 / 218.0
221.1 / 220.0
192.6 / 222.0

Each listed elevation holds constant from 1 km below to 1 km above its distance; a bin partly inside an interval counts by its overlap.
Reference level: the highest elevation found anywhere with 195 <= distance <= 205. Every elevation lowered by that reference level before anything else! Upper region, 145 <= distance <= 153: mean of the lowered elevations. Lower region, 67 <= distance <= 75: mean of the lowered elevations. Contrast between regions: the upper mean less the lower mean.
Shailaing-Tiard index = -21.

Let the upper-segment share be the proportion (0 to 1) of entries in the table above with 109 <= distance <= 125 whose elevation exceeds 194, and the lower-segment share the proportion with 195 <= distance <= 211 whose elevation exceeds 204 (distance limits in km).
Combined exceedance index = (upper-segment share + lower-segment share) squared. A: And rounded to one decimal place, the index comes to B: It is 1.6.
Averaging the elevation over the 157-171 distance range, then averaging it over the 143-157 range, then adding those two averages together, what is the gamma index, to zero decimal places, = 377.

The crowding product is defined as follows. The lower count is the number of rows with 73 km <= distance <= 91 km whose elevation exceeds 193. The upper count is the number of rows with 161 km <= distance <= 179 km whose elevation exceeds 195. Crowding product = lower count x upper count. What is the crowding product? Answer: 18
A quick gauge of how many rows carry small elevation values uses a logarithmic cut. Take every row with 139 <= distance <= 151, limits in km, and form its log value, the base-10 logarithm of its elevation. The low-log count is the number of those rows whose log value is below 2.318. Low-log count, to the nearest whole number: 6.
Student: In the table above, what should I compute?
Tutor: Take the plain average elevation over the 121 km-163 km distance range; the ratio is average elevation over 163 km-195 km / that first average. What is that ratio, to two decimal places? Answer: 1.02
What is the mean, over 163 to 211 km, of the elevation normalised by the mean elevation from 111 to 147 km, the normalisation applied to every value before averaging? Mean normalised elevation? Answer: 1.05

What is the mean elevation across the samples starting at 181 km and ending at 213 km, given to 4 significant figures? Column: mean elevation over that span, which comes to 205.8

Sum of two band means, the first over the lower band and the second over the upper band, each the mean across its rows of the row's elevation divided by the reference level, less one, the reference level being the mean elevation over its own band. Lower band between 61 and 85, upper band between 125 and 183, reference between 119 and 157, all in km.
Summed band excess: 0.10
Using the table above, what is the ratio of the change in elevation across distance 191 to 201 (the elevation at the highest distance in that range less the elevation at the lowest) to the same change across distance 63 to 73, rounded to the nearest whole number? 0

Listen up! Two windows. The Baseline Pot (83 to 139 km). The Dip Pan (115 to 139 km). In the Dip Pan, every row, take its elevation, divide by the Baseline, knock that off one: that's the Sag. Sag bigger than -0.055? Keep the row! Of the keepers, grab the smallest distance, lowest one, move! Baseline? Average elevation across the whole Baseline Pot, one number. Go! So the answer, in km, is 116.0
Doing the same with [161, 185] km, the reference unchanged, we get 162.0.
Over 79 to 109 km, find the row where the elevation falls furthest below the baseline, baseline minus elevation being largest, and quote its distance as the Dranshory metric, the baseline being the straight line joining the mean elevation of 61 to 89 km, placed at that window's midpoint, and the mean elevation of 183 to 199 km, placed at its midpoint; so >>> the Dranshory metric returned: 94.0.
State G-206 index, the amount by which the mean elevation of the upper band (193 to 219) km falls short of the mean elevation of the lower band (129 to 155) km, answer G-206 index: -18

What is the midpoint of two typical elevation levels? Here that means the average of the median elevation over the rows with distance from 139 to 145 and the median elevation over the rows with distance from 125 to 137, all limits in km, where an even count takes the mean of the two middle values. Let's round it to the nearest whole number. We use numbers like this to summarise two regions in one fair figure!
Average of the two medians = 194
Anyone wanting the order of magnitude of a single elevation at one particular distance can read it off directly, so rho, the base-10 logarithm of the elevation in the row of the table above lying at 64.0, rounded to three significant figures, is 2.33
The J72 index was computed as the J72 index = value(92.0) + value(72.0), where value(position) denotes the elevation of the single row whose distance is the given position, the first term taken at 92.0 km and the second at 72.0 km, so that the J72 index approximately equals 395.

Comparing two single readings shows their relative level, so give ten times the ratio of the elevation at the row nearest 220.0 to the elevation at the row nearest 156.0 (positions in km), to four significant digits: 11.34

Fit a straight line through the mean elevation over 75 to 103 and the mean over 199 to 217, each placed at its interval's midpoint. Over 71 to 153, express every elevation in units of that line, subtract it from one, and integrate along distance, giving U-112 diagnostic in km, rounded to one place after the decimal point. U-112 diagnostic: 3.0 km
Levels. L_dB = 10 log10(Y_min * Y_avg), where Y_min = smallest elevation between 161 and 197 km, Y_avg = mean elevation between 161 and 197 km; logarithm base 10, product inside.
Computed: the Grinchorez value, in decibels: 45.57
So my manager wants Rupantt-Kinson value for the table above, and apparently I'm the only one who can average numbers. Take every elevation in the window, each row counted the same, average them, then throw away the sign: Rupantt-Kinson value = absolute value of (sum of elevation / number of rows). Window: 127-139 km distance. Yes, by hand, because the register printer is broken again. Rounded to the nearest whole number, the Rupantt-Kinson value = 189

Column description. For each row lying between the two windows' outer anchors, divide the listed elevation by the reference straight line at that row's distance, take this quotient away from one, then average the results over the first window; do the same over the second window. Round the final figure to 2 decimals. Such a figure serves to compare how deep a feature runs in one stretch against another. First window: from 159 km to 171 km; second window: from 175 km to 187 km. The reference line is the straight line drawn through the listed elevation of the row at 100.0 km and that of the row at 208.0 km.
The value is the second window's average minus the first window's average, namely -0.03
